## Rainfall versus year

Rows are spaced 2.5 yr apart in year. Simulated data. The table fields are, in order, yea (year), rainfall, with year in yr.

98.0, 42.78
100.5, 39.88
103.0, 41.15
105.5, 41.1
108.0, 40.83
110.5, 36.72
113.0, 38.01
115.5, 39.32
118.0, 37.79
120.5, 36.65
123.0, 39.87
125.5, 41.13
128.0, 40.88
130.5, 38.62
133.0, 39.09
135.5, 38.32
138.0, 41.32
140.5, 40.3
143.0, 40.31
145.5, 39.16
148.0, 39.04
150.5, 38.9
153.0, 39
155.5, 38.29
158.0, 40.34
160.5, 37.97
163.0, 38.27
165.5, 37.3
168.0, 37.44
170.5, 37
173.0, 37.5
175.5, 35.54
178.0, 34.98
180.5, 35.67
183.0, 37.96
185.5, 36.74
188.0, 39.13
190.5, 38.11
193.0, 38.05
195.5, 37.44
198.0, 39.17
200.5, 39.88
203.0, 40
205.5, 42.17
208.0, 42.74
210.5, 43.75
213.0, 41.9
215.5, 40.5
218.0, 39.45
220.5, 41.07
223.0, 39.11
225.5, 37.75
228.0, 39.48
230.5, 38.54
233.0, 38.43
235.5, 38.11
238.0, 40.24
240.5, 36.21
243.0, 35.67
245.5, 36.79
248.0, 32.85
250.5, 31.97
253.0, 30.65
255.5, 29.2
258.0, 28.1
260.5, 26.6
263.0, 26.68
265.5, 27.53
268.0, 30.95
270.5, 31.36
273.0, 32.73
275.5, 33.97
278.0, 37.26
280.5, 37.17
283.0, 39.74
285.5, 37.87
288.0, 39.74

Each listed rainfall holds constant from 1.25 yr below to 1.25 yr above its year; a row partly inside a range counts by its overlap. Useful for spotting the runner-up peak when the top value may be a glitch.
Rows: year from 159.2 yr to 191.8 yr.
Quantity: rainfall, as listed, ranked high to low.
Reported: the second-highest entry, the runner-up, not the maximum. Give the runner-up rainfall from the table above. 38.27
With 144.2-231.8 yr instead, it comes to 42.74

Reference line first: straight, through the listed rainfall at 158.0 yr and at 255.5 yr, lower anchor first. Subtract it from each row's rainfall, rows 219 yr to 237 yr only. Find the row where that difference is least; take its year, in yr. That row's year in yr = 225.5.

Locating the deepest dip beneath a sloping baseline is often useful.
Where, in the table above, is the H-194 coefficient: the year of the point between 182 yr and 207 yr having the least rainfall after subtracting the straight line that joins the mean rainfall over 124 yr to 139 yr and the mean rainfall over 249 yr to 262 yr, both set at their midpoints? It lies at 185.5 yr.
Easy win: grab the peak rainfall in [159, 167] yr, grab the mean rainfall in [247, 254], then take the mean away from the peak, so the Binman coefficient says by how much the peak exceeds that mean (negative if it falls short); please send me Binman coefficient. 6.4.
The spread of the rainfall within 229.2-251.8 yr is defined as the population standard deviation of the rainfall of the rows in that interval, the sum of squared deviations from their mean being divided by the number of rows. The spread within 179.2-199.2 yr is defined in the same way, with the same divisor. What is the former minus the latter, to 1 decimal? 1.5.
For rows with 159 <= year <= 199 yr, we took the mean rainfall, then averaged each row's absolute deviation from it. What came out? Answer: 0.9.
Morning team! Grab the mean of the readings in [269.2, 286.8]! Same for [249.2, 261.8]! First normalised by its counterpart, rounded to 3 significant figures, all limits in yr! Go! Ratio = 1.22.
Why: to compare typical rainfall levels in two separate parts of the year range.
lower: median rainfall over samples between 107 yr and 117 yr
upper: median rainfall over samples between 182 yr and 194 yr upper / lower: 0.98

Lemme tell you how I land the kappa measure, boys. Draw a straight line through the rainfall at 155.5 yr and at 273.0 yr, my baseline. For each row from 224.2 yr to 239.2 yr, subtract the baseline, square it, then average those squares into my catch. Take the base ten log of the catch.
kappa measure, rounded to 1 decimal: 1.2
